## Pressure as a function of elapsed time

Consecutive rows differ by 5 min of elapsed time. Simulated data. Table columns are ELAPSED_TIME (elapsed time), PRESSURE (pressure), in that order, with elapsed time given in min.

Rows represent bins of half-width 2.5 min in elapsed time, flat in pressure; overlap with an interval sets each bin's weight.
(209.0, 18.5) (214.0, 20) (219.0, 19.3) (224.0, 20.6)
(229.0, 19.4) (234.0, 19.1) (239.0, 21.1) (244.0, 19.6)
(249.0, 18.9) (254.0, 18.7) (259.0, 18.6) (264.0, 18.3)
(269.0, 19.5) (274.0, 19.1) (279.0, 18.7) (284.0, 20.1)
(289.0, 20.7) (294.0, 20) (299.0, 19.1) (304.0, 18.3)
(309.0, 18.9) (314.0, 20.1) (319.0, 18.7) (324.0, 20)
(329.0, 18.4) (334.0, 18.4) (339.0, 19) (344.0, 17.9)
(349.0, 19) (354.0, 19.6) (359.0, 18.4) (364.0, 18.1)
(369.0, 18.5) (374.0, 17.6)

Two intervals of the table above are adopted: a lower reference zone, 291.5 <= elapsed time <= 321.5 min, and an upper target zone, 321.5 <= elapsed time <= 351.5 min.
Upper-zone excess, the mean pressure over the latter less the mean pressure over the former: -0.40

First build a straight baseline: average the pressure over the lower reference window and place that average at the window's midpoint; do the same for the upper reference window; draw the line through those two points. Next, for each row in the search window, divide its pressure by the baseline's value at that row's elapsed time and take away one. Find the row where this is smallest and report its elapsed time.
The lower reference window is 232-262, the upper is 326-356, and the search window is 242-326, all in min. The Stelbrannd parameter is 264.0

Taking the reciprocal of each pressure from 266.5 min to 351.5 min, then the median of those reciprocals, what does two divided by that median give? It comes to 38.0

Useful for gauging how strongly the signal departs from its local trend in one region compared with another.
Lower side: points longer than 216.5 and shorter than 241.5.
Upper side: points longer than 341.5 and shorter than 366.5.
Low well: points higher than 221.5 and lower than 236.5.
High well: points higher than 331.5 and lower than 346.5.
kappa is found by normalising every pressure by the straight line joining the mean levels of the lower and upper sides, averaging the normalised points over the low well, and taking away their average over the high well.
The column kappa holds 0.01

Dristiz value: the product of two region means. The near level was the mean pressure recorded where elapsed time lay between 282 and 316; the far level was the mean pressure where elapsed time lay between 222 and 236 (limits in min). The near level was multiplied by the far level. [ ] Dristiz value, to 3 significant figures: 386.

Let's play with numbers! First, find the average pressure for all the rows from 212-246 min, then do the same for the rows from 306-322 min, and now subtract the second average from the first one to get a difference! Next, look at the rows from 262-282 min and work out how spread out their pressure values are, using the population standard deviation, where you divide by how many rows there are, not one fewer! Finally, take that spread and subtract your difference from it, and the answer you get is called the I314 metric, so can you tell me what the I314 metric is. -0.2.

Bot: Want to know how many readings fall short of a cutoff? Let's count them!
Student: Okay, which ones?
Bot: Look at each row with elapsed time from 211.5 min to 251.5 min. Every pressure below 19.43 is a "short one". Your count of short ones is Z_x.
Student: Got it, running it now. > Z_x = 4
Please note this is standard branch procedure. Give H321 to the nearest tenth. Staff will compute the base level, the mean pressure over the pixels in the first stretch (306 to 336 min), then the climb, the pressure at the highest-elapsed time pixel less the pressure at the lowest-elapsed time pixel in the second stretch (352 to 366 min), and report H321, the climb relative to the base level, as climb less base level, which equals -20.6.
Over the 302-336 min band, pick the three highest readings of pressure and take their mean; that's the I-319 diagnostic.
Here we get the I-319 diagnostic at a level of 19.7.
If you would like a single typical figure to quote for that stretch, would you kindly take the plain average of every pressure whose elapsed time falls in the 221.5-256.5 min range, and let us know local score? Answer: 19.6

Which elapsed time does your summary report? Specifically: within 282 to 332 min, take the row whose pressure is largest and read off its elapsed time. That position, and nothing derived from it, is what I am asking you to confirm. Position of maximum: 289.0 min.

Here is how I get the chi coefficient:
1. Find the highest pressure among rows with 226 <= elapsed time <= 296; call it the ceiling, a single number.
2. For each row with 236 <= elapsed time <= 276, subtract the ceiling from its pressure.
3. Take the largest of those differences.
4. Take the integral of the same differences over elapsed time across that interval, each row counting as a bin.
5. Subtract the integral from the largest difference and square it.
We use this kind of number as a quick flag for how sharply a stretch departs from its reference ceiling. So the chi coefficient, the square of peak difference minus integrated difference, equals 5625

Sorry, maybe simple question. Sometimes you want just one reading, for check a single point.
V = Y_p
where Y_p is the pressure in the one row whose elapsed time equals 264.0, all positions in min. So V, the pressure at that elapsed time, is 18.3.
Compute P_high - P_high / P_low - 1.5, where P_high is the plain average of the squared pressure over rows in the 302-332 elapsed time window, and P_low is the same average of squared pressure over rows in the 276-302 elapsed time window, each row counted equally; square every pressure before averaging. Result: 362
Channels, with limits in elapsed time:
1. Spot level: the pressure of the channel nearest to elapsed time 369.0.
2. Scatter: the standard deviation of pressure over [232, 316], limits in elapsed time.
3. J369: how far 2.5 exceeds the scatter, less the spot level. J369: -16.8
